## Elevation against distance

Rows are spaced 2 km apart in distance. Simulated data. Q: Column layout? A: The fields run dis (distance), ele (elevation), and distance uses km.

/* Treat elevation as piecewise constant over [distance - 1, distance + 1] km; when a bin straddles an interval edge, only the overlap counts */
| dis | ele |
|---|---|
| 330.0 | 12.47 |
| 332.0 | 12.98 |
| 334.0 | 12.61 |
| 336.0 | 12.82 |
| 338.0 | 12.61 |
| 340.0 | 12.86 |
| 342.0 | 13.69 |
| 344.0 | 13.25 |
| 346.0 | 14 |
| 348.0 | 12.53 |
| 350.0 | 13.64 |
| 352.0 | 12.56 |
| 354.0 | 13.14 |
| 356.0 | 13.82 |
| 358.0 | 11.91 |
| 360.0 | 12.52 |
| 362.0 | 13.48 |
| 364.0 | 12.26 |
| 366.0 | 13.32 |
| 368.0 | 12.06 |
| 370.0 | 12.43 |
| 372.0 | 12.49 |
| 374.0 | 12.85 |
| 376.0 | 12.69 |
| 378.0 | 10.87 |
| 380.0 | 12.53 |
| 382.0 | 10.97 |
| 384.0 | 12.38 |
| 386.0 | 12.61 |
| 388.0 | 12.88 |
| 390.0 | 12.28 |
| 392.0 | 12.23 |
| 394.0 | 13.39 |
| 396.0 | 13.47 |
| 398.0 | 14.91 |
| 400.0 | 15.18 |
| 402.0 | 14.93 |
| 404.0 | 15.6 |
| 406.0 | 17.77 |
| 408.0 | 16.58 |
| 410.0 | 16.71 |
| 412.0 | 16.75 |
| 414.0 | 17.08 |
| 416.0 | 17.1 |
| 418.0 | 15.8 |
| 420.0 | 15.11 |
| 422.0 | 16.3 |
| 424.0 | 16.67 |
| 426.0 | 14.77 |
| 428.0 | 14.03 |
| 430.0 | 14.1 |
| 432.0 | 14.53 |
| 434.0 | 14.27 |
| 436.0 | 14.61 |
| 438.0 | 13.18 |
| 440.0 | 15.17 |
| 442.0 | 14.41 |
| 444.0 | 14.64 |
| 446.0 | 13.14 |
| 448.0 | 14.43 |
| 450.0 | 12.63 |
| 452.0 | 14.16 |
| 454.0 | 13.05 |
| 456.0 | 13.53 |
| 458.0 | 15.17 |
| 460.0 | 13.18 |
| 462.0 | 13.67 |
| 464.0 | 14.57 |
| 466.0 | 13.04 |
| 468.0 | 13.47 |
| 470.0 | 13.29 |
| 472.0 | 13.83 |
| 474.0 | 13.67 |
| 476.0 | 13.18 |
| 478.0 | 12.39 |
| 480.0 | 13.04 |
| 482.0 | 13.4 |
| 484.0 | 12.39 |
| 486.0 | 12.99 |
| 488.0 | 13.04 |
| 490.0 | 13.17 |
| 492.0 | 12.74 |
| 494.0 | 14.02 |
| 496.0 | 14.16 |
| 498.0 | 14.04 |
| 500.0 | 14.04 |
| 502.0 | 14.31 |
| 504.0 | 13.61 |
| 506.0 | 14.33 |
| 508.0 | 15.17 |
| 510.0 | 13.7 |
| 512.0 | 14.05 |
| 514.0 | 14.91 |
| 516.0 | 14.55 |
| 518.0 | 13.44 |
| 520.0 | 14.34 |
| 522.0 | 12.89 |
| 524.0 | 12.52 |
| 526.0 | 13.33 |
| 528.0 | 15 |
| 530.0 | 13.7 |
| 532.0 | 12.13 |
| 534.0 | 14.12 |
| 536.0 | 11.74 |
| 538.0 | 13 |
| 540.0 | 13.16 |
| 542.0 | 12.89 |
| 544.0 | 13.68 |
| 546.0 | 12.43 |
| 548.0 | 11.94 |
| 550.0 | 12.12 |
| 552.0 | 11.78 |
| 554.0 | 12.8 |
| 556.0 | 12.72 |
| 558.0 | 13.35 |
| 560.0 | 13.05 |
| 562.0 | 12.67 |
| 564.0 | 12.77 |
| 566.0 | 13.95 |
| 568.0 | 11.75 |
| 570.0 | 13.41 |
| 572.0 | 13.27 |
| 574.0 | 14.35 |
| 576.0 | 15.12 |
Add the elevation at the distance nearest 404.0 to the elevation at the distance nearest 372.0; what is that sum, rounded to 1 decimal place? 28.1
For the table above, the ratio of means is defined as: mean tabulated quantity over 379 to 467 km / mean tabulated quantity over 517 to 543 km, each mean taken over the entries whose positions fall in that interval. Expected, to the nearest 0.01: 1.09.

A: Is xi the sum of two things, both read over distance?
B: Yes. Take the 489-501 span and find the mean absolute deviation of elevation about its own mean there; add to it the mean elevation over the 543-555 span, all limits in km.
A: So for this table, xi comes 13.0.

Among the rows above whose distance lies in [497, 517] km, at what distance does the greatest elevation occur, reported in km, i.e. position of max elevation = 508.0 km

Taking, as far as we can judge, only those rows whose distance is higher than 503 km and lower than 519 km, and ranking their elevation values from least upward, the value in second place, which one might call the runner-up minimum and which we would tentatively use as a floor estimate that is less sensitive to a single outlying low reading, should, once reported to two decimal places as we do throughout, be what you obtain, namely 13.61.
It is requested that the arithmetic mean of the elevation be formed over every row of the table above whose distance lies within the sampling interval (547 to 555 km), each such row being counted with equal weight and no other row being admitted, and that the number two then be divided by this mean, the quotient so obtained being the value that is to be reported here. 0.164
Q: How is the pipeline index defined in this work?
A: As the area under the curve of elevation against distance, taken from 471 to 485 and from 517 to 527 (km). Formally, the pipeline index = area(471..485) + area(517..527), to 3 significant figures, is 317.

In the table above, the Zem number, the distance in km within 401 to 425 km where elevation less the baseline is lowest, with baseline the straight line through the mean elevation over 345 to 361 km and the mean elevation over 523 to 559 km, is 402.0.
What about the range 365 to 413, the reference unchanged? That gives 378.0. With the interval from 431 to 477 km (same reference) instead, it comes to 450.0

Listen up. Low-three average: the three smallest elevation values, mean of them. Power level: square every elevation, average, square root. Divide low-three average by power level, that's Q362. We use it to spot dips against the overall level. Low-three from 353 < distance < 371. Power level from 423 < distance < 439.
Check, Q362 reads 0.83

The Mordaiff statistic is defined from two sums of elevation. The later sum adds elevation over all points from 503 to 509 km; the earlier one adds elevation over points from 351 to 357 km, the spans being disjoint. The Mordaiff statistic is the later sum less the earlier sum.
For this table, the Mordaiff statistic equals 4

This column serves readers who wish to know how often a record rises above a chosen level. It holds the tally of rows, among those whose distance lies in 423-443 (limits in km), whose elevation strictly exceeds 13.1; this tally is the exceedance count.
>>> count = 10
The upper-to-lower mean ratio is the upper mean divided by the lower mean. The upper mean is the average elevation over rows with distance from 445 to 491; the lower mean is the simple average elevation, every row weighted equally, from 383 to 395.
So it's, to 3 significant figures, 1.06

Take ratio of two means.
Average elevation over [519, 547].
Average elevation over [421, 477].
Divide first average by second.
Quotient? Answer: 0.94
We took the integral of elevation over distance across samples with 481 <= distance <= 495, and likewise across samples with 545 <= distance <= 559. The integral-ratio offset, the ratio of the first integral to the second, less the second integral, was -173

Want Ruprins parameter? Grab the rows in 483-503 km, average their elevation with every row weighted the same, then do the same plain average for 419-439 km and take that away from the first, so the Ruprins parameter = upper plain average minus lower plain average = -1.3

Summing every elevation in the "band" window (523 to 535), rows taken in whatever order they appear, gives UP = 81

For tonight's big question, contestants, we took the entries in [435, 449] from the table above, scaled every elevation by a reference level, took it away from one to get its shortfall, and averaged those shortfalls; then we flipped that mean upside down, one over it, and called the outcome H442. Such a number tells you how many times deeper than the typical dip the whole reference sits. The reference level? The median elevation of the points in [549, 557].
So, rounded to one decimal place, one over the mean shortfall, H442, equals -6.9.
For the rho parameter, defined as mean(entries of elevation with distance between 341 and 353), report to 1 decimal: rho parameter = 13.3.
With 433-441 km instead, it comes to 14.3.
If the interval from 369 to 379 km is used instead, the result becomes 12.3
